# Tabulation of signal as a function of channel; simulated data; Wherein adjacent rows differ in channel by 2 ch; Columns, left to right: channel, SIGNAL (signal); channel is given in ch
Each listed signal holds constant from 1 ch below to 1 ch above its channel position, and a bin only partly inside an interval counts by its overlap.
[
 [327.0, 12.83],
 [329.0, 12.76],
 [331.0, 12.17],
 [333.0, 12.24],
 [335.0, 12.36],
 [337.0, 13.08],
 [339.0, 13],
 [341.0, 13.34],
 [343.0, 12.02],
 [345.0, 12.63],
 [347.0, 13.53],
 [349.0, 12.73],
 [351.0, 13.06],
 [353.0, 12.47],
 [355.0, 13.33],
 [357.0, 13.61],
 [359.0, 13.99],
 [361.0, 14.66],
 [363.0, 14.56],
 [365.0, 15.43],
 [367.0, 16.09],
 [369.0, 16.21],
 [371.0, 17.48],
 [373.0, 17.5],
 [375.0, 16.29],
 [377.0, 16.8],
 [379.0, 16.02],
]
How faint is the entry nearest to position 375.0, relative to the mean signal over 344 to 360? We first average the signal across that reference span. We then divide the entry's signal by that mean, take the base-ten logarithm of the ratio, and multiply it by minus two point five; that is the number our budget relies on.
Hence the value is -0.23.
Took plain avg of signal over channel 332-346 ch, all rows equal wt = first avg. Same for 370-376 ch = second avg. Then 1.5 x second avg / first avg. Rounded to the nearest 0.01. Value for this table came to 2.02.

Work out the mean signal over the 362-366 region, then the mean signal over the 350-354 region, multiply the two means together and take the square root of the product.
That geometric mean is 13.8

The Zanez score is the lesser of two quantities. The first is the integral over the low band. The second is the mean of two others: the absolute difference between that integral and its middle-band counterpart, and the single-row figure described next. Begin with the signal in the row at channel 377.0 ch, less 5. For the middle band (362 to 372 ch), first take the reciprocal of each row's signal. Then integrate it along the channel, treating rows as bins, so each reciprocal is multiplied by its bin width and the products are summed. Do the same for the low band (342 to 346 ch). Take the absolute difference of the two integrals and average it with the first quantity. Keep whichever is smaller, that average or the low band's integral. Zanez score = 0.3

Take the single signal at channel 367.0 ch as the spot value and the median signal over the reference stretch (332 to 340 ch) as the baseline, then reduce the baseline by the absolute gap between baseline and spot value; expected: 9.3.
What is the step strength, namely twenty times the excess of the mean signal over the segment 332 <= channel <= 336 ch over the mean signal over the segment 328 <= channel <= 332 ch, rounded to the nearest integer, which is -3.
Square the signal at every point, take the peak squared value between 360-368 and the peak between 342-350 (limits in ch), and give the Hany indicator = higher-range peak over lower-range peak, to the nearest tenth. 1.4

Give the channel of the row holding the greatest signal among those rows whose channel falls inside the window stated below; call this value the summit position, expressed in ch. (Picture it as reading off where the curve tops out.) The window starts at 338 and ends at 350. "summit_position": 347.0 ch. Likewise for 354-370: 369.0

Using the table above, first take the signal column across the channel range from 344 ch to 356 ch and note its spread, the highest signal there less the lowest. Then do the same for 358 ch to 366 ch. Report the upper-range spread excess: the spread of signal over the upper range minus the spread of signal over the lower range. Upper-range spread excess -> 0.4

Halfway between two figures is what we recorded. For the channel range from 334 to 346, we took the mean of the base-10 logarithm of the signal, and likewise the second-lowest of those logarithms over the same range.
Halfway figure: 1.098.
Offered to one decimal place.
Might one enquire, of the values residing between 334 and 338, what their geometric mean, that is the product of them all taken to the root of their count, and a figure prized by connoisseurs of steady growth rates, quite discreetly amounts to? 12.7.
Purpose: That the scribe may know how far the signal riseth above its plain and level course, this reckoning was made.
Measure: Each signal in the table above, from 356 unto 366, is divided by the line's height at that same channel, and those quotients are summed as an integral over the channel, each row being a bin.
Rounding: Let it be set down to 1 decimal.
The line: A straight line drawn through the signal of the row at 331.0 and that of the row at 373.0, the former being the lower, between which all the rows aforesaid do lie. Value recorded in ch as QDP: 9.0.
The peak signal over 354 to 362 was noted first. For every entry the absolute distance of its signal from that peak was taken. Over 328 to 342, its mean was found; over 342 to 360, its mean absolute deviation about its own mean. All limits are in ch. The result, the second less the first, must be -1.44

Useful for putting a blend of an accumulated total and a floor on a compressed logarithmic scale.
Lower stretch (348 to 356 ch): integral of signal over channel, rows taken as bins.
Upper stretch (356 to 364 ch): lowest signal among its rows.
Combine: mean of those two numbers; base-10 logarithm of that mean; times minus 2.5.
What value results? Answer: -4.42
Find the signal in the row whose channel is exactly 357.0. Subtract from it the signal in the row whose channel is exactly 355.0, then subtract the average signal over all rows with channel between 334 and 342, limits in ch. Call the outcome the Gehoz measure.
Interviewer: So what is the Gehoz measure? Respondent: -12.7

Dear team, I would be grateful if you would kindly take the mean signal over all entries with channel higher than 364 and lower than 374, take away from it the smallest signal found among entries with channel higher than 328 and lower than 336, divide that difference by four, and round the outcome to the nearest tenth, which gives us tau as 1.1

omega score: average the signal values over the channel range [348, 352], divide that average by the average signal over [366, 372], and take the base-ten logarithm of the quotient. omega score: -0.11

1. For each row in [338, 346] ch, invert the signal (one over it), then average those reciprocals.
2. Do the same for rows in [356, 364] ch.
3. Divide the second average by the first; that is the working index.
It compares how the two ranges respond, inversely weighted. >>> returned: 0.90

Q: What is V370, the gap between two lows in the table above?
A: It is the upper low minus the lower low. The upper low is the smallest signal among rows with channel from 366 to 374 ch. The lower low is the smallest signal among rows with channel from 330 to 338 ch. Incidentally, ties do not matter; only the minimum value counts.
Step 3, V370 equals 3.9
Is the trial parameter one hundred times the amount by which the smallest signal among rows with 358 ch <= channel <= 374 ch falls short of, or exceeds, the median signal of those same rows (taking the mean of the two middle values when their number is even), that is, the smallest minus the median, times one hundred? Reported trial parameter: -177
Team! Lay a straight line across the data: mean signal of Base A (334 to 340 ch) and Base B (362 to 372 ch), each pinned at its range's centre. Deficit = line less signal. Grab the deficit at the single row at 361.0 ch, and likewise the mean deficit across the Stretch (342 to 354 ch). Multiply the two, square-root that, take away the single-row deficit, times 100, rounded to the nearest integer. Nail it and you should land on 24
